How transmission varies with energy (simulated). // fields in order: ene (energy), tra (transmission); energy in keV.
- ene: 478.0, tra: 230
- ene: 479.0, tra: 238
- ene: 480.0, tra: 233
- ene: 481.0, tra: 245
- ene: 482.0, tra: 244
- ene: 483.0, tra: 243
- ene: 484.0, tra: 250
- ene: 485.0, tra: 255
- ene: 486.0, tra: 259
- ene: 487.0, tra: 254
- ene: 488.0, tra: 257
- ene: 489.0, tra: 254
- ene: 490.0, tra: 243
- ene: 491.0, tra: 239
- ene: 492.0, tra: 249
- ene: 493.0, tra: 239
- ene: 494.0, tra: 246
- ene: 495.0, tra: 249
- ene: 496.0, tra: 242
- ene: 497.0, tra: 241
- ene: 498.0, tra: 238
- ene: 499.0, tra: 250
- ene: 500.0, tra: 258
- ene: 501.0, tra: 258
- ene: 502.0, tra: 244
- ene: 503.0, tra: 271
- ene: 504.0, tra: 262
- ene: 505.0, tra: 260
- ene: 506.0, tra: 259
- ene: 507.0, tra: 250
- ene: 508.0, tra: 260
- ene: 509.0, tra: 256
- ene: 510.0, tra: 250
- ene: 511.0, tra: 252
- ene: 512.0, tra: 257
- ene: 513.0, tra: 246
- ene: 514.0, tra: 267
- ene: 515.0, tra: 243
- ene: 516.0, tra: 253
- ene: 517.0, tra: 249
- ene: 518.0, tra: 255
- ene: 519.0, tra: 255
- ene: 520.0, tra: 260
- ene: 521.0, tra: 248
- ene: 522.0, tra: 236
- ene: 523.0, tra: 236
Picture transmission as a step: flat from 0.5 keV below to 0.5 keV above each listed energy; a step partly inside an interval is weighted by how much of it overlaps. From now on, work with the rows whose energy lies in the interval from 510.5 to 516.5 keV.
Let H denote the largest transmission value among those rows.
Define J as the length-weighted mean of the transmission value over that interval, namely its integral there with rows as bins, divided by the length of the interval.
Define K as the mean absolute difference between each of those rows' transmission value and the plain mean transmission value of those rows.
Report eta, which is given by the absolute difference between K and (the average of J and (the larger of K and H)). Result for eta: 254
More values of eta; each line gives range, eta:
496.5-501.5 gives 246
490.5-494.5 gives 242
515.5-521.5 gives 253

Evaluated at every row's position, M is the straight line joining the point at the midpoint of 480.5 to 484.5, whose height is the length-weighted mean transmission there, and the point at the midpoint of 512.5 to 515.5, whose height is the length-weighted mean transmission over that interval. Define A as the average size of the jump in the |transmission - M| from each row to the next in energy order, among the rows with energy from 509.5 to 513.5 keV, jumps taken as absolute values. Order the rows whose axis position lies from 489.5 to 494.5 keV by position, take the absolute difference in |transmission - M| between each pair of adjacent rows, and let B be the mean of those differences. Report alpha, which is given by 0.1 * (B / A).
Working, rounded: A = 1.9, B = 6.2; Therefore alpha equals 0.33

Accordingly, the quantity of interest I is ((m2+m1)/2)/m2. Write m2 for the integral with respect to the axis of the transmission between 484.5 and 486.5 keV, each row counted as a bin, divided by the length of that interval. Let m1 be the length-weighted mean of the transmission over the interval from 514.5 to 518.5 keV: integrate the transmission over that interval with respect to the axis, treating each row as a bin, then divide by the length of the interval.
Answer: 0.986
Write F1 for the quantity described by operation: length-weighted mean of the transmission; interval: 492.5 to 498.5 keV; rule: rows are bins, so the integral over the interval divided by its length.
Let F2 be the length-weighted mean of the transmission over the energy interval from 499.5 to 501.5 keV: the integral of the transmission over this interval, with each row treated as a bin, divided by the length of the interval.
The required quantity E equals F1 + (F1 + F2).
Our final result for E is 743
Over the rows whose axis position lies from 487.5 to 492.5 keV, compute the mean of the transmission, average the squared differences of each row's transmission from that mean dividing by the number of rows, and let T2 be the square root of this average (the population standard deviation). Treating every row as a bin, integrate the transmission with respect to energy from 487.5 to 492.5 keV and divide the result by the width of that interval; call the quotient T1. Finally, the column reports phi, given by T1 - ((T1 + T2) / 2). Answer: 121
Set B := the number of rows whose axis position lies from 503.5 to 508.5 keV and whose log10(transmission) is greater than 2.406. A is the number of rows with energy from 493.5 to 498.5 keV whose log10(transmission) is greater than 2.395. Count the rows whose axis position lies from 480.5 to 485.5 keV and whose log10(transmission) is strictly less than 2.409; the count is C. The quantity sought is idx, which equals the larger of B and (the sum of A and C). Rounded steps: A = 1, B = 4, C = 5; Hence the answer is 6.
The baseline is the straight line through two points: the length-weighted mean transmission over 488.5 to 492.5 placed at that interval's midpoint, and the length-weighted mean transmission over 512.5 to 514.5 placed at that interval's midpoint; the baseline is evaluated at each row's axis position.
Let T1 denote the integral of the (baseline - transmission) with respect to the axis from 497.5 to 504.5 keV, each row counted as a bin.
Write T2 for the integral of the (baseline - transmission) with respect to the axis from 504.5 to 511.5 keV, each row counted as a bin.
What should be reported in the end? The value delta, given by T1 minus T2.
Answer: -16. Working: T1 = -24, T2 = -9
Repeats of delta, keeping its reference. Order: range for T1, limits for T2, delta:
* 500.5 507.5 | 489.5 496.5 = -63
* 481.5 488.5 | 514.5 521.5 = -102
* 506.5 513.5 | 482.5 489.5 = 76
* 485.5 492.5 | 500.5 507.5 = 2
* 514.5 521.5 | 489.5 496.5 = 22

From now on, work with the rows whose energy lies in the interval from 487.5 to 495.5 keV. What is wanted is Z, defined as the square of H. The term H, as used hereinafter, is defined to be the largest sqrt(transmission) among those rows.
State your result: 257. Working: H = 16.0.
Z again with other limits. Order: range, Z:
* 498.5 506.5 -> 271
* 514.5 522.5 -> 260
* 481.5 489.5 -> 259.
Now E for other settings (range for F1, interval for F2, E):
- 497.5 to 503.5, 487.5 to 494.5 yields 753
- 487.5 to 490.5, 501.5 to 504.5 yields 762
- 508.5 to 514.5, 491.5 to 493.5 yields 753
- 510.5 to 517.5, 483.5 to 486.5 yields 760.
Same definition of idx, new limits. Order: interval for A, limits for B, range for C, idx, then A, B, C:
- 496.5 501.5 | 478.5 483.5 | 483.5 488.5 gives 6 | 3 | 0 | 3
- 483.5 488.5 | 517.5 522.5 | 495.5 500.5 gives 9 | 5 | 3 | 4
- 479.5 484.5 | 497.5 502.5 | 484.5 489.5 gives 4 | 1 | 2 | 3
